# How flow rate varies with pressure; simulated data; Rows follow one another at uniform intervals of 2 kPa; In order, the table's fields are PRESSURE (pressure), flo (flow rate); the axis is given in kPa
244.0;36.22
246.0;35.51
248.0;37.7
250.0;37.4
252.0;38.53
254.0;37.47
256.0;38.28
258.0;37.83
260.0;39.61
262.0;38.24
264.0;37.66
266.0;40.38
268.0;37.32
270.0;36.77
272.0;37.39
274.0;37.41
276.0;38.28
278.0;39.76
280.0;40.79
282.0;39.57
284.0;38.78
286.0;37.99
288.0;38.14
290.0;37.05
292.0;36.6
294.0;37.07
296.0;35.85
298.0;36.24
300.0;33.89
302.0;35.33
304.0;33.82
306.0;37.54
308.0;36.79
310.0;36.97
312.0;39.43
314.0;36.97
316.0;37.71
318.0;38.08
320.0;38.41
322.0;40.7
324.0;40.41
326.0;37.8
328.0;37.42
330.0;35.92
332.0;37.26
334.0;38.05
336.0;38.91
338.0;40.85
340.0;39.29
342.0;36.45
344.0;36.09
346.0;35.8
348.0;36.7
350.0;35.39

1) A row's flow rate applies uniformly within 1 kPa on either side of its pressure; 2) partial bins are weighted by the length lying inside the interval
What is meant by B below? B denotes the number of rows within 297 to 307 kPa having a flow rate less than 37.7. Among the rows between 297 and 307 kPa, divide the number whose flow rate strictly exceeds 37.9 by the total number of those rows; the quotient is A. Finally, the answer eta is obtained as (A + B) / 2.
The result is 2.5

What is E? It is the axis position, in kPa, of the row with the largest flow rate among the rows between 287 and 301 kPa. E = 288.0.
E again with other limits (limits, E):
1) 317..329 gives 322.0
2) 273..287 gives 280.0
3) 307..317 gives 312.0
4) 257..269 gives 266.0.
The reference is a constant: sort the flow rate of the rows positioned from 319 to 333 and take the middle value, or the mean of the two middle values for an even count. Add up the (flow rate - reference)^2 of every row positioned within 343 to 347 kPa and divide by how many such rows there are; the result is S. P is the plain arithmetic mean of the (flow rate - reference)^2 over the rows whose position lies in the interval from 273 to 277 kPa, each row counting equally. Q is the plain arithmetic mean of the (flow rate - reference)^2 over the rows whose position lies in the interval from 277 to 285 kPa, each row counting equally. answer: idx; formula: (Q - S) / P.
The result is 4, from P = 0.2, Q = 4.2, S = 3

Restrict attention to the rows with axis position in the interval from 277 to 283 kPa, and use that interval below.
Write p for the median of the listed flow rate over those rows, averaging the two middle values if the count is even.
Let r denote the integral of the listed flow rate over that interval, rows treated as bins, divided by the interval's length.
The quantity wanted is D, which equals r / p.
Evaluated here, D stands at 1.01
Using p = 39.8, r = 40.0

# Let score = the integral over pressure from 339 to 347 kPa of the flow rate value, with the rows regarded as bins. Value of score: 295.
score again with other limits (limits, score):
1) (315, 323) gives 310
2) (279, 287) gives 314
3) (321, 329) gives 313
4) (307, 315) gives 300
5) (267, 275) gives 298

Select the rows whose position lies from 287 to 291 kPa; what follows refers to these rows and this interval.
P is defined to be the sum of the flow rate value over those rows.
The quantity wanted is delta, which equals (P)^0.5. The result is 8.67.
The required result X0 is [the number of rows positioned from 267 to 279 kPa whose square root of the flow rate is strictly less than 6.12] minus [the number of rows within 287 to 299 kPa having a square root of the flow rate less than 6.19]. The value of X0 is -2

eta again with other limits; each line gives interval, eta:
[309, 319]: 1.2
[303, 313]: 2.1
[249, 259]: 1.2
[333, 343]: 0.9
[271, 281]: 1.3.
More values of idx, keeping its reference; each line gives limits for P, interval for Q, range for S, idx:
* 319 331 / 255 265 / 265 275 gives 0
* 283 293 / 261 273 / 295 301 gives -9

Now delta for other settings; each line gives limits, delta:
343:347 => 8.48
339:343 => 8.70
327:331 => 8.56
